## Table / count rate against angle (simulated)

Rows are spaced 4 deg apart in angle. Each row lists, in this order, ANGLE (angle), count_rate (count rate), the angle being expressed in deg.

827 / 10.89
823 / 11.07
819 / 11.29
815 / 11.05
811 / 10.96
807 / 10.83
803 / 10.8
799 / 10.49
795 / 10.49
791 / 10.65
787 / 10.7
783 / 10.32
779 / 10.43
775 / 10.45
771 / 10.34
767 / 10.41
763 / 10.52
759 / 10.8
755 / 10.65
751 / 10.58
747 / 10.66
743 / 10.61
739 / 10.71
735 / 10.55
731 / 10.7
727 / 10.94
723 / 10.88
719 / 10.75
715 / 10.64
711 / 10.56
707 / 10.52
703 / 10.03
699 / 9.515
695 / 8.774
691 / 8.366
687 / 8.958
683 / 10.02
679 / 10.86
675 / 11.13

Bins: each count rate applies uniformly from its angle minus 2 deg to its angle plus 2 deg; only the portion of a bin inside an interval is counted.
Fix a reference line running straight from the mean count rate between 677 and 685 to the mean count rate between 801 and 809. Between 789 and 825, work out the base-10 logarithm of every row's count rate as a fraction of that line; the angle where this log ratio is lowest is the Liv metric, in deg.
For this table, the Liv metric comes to 799 deg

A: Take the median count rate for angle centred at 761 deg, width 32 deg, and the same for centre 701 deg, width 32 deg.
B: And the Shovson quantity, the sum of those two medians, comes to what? 20.3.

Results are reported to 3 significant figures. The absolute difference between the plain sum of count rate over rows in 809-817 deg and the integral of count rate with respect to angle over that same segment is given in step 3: 66.0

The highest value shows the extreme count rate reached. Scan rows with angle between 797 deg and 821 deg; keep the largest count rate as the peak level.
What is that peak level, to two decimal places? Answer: 11.29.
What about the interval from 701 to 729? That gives 10.94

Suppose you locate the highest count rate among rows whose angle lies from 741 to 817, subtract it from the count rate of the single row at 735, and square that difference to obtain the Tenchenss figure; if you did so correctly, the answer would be 0.25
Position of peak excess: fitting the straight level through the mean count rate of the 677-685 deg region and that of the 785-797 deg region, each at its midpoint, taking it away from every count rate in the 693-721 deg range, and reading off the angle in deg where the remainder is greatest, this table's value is 719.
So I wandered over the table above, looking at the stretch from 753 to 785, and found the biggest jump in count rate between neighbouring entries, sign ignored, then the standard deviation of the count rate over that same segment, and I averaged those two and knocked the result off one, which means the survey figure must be 0.78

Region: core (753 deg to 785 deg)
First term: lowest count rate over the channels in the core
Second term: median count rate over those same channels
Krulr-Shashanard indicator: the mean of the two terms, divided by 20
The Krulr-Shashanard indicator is 0.52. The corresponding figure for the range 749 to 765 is 0.53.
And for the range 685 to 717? 0.45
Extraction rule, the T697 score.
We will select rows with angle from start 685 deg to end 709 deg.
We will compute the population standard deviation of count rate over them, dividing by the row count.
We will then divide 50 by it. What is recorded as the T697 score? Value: 67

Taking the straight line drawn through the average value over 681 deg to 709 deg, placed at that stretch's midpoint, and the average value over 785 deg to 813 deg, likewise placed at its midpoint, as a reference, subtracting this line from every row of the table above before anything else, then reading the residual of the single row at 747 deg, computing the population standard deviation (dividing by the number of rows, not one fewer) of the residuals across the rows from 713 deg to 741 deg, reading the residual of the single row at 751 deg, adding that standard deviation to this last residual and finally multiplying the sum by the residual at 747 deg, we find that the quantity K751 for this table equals 0.364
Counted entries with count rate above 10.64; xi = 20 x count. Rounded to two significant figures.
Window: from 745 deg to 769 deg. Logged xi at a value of 60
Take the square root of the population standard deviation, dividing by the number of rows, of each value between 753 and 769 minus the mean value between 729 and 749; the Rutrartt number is 0.38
